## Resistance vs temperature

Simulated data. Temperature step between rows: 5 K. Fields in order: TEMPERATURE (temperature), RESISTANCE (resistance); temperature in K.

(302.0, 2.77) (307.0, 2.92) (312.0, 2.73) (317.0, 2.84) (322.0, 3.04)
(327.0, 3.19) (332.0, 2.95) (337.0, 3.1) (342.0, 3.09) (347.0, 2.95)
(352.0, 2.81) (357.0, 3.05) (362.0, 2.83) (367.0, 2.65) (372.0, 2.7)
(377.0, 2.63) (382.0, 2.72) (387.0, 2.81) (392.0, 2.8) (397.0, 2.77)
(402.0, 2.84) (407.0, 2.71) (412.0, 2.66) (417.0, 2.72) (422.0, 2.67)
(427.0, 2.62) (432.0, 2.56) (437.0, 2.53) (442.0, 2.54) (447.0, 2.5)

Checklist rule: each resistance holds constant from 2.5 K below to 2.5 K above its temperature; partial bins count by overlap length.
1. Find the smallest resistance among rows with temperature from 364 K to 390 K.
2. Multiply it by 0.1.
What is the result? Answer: 0.263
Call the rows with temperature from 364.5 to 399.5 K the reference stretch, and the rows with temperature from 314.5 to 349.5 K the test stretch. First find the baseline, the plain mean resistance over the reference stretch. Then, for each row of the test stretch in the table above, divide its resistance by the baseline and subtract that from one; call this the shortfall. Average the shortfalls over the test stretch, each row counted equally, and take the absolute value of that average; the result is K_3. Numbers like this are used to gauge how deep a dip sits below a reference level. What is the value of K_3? 0.11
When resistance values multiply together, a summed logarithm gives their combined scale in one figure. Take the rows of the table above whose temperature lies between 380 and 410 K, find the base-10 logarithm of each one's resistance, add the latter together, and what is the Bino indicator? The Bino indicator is 2.66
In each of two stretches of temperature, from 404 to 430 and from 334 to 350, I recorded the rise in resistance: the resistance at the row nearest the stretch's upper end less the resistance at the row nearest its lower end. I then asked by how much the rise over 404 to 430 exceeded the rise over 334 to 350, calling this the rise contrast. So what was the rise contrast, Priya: 0.1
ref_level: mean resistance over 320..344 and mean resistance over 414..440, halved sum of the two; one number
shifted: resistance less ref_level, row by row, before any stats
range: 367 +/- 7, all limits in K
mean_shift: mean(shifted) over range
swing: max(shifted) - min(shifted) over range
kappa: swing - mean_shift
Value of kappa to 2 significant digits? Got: 0.30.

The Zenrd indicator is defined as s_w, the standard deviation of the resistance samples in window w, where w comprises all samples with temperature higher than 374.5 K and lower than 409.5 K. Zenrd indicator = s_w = 0.07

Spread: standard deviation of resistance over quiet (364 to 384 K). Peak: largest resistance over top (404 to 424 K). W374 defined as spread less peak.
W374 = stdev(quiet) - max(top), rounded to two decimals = -2.68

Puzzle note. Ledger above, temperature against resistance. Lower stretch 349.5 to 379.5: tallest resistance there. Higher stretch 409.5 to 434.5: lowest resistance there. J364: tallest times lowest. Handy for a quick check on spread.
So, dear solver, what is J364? 7.8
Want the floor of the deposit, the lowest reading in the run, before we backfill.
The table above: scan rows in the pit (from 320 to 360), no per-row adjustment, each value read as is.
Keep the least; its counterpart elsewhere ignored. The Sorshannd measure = 2.81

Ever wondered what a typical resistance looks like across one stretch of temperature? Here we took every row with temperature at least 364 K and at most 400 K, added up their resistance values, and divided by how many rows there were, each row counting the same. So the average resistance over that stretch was 2.73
